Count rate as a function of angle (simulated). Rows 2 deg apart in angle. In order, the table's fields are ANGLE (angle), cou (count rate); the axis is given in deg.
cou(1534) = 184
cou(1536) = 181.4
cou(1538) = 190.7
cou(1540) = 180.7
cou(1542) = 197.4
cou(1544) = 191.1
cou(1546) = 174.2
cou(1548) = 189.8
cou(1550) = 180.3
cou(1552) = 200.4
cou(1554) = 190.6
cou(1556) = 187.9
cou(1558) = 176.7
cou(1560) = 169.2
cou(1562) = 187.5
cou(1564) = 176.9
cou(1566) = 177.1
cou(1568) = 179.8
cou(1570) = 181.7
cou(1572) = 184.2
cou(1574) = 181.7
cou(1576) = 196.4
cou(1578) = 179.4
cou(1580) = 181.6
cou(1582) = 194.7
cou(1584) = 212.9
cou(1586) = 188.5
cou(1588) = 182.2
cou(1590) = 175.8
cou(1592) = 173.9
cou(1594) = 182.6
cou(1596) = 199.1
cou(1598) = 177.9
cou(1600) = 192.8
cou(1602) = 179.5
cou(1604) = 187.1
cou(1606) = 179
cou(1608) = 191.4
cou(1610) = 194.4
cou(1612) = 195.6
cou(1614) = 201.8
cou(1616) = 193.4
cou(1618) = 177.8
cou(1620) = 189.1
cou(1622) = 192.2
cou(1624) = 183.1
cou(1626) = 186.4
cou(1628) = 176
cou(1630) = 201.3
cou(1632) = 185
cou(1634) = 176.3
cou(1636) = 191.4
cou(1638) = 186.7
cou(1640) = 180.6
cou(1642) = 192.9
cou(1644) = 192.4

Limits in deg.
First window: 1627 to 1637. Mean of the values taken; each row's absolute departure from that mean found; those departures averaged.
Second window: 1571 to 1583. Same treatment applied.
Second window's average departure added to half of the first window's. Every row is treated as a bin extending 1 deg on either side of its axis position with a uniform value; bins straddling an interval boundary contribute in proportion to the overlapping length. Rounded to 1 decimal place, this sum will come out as 10.3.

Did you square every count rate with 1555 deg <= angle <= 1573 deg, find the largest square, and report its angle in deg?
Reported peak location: 1556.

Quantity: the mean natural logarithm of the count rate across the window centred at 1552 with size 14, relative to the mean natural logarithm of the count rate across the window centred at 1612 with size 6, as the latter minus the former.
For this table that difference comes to 0.06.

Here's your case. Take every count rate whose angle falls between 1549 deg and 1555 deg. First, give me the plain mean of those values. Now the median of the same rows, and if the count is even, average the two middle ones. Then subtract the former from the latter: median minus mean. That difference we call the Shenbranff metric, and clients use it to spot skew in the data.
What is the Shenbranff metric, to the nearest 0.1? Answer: 0.2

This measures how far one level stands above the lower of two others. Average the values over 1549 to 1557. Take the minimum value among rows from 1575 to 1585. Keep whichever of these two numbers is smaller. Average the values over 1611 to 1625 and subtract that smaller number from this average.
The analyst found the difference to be 11.0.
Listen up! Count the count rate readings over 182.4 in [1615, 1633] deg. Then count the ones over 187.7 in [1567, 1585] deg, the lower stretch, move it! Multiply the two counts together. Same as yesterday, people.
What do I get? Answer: 21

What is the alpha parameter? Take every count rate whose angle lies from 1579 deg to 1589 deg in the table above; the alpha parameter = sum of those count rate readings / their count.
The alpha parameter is 192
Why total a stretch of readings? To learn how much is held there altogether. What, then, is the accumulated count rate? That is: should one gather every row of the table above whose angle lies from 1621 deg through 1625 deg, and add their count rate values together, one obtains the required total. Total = 375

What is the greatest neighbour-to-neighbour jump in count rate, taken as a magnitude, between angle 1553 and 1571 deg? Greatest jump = 18.3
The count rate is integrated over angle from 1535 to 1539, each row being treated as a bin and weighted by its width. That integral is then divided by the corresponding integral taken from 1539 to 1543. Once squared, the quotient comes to 0.97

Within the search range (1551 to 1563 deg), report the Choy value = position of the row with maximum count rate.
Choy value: 1552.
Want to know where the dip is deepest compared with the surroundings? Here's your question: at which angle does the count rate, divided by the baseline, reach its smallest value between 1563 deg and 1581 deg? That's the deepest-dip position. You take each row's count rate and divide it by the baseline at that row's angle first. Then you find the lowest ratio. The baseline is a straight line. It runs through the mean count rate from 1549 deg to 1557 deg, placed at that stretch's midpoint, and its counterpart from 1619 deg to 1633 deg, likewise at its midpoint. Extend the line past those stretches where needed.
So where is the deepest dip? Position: 1564 deg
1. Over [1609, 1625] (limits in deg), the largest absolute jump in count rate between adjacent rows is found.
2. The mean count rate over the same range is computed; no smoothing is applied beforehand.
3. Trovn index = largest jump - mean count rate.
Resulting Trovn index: -175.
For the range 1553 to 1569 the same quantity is -162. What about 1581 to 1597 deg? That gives -164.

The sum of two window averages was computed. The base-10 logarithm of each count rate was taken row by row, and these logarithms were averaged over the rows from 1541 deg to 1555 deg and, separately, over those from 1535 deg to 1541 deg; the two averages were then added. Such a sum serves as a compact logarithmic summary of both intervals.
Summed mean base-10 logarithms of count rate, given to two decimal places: 4.54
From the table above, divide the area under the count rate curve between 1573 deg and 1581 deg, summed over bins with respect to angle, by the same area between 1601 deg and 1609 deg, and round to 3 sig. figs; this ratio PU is 1.00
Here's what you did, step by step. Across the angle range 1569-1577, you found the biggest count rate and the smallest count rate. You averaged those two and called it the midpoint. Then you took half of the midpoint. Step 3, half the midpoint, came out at 94.5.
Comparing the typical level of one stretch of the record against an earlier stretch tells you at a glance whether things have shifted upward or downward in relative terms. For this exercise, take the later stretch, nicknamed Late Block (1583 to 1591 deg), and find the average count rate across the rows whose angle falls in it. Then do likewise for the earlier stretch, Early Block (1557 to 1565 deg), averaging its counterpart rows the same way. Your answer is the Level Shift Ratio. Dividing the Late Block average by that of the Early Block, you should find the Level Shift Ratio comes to 1.07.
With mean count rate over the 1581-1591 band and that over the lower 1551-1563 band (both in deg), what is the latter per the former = 0.97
